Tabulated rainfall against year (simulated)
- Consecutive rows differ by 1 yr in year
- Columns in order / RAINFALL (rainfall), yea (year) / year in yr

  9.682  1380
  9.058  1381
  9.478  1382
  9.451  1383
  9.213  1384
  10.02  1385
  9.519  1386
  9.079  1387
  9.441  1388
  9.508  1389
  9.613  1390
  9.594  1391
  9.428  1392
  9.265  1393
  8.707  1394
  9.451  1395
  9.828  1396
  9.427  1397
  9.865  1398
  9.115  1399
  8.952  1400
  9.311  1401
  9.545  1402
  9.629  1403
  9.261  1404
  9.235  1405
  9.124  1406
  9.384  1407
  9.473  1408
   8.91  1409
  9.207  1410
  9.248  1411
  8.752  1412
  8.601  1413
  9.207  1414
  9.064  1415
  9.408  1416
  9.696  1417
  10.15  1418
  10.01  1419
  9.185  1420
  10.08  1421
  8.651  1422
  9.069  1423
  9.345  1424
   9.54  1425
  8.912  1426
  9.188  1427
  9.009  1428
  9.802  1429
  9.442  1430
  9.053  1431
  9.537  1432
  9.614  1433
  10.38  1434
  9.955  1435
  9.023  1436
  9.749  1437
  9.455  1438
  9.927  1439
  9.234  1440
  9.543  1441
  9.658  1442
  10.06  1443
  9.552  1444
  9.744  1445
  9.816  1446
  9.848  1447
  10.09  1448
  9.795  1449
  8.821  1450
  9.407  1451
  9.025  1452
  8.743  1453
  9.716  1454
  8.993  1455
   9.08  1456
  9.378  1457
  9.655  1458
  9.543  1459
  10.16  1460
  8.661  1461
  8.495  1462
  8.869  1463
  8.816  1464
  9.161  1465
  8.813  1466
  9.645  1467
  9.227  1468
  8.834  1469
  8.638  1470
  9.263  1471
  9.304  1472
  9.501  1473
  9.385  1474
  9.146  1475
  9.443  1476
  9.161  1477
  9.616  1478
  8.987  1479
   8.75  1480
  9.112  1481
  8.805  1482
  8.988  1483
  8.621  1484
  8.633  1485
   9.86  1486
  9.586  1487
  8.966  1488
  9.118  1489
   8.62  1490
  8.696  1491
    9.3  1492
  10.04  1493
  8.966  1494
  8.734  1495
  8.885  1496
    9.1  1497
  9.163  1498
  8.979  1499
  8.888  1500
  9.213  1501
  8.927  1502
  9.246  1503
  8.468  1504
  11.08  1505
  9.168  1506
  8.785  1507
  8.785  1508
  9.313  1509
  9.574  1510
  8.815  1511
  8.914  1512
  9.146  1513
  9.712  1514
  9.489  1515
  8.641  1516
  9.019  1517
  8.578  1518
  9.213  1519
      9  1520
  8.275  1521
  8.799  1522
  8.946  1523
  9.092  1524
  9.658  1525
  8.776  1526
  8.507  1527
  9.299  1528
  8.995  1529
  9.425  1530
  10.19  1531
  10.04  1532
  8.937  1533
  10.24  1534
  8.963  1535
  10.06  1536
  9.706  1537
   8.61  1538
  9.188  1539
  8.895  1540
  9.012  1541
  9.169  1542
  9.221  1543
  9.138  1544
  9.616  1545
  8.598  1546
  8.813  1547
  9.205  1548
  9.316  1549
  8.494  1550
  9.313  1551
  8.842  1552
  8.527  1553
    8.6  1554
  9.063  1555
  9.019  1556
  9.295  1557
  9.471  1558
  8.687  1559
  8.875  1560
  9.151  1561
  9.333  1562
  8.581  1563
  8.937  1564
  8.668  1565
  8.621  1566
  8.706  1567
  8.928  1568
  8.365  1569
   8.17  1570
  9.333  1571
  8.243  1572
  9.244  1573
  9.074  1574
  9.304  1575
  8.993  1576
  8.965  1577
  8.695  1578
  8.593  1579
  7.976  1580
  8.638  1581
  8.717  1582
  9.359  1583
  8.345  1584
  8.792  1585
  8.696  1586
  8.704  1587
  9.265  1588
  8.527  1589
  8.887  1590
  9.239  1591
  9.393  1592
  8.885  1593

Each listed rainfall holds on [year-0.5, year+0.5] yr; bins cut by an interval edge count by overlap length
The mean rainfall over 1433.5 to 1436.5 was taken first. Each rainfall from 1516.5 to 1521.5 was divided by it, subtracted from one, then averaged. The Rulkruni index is 0.10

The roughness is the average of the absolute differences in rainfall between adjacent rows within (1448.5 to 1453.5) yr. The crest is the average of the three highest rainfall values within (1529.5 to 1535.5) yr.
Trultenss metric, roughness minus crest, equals -9.6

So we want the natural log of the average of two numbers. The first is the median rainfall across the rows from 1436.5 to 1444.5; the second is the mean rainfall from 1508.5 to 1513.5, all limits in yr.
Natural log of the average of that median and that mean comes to 2.24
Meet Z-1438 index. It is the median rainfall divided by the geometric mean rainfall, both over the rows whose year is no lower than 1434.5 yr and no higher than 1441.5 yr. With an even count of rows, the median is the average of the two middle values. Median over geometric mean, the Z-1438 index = 1.00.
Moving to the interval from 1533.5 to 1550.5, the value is 1.00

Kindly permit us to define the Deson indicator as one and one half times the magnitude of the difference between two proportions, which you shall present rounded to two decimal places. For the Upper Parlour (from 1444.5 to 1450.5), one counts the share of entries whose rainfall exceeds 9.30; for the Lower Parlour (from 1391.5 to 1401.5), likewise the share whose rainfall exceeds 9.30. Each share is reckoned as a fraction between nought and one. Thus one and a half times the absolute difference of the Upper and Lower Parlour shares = 0.35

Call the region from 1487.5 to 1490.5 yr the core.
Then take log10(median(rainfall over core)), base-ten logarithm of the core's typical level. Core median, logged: 0.953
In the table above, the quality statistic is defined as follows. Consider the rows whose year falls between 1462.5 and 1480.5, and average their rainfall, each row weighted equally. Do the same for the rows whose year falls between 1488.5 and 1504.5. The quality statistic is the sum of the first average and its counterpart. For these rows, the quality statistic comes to 18.2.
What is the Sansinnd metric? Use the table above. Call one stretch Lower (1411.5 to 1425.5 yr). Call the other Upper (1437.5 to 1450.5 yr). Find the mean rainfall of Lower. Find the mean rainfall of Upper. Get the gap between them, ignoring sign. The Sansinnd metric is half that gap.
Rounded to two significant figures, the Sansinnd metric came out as 0.16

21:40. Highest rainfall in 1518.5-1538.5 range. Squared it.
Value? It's 105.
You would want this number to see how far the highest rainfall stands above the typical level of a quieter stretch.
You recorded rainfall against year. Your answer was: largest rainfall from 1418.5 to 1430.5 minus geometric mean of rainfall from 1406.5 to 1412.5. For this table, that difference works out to 0.92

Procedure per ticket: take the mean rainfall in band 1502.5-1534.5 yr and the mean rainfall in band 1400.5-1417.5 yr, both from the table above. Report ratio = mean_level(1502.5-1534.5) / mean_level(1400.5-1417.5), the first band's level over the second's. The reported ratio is 0.99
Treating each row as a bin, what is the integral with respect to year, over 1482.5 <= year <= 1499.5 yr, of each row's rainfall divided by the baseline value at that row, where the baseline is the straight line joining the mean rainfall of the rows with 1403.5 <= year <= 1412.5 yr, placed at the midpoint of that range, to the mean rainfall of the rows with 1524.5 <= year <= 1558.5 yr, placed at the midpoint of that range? 16.8 yr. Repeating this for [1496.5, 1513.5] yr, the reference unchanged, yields 16.9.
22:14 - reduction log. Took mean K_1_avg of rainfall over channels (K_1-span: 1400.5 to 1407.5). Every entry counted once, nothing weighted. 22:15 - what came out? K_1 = 9.4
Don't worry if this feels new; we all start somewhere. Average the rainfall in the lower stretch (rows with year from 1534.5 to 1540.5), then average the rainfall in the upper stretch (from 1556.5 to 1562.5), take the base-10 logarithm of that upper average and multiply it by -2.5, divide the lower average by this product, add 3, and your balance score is -0.85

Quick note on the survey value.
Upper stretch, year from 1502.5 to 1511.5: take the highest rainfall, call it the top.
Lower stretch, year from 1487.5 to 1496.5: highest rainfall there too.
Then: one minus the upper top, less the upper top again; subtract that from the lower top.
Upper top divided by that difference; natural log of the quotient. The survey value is -1.04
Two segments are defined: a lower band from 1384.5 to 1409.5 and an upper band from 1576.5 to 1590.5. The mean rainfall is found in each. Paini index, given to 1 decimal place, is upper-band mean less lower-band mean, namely -0.7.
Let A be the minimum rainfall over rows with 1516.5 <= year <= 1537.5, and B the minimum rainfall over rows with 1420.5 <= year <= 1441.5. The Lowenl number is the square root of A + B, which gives 4.11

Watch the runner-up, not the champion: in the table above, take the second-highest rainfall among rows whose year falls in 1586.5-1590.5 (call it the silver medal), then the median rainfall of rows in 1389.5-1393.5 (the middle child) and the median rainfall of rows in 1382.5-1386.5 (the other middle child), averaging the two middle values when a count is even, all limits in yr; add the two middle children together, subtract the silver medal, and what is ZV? 10.11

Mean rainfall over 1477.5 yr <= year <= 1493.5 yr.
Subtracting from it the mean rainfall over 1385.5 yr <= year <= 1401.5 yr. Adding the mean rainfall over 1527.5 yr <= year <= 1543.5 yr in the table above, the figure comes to 9.10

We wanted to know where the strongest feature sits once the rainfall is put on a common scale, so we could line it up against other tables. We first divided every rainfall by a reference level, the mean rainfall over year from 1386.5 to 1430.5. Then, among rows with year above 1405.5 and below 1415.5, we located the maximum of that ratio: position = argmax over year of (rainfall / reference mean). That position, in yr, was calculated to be 1408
